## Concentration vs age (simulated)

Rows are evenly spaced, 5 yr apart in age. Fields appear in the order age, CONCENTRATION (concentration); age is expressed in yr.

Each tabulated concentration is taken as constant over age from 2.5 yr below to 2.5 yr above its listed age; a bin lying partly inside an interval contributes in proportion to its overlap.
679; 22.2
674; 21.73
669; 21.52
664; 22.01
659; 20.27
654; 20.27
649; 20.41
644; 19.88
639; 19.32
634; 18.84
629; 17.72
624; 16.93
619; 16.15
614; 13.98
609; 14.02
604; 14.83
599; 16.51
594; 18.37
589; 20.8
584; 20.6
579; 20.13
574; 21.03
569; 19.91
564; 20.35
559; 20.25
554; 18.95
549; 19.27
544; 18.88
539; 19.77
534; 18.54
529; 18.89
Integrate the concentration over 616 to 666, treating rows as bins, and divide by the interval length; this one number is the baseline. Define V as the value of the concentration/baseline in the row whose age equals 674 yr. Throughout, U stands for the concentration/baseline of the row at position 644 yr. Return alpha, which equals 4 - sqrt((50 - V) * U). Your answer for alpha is -3.1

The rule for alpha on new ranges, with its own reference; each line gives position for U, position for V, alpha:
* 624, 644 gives -2.6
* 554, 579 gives -3.0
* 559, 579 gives -3.2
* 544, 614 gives -3.0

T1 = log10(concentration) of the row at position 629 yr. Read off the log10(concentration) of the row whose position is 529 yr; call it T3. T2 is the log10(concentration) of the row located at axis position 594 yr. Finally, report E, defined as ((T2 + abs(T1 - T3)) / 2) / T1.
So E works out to 0.517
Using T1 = 1.25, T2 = 1.26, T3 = 1.28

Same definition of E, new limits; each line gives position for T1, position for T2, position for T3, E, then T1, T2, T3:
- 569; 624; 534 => 0.485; 1.30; 1.23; 1.27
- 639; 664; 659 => 0.530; 1.29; 1.34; 1.31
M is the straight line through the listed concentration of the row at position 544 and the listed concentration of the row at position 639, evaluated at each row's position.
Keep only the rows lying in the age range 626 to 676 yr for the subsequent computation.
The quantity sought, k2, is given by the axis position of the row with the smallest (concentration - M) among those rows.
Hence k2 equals 629 yr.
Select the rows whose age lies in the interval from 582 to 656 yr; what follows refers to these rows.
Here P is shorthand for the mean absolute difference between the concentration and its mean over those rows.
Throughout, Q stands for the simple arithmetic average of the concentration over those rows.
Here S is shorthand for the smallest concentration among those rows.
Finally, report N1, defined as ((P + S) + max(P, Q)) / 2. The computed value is 17.0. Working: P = 2.0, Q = 17.9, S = 13.98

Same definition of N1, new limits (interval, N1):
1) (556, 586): 20.3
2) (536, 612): 17.3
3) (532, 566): 19.3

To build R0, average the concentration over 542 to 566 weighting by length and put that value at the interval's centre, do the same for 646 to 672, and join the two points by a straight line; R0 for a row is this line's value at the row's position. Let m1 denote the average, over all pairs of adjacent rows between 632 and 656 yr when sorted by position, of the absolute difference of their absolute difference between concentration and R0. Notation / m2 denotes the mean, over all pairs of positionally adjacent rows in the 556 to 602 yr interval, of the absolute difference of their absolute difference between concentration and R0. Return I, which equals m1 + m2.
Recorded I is 1.13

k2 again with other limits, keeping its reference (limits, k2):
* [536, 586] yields 544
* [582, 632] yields 614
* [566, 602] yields 599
